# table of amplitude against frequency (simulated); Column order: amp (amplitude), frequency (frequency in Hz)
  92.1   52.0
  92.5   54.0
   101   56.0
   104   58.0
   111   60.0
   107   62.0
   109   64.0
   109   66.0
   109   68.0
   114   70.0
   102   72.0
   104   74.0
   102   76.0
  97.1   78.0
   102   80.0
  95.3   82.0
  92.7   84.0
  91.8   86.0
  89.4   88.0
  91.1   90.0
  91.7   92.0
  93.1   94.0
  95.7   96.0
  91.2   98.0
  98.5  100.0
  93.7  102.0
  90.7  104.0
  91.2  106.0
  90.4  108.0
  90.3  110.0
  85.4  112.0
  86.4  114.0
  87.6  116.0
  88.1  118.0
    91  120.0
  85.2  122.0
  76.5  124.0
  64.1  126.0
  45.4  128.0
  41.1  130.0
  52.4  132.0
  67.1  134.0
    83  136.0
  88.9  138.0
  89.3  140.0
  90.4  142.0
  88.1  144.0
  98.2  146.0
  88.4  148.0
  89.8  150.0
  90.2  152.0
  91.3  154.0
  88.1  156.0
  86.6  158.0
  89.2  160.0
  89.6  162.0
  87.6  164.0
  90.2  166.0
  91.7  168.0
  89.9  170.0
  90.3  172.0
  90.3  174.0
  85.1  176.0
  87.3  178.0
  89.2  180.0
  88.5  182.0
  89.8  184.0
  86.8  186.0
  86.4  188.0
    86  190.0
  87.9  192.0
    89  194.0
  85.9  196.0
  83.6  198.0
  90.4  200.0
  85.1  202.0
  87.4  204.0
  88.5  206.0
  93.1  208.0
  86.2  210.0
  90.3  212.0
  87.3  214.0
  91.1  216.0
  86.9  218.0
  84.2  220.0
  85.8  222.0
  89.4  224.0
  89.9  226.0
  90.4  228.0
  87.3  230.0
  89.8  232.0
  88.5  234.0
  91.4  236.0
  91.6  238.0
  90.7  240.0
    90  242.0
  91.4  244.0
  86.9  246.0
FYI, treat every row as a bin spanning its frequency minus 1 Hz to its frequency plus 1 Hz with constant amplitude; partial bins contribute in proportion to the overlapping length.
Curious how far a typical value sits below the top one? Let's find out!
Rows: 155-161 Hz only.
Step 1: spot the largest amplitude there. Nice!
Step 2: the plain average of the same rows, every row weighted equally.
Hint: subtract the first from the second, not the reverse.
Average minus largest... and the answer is -1.2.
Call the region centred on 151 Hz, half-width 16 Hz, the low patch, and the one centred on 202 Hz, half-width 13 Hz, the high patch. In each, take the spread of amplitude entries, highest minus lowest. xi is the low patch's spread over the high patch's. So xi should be 1.6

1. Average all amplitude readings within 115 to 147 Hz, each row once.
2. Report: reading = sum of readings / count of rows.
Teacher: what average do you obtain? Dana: 77.3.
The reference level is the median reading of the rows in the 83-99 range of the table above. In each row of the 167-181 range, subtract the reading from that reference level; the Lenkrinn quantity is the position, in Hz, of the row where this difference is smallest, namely 168.0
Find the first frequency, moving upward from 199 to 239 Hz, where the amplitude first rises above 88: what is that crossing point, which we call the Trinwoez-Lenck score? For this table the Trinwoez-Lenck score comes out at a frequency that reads 200.0 Hz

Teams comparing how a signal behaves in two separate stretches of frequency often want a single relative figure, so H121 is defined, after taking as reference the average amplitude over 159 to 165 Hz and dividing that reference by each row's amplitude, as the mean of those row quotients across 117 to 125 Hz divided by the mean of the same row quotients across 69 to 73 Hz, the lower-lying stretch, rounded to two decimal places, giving 1.27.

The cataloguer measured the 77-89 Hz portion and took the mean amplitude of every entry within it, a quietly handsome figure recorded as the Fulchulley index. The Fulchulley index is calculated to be 94.7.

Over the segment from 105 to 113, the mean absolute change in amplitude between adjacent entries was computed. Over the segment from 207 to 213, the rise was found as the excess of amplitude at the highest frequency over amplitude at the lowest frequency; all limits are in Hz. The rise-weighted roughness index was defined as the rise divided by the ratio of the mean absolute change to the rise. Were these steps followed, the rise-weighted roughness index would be 4.1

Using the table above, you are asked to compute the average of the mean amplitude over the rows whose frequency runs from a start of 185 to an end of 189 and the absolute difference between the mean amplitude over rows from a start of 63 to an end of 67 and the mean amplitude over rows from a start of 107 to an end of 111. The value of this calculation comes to 53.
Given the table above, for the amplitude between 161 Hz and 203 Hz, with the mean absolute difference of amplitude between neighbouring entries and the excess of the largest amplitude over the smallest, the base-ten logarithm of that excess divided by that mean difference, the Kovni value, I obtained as 0.57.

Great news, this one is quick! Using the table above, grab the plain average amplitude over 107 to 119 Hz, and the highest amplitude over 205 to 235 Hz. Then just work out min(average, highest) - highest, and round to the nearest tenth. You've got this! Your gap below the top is -5.1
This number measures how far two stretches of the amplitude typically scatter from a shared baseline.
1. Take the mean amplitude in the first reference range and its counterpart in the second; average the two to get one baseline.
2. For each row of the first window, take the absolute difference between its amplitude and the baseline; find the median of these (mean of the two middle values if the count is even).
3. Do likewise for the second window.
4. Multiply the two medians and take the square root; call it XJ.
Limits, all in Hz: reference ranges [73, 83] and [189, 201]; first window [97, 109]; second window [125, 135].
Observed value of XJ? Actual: 10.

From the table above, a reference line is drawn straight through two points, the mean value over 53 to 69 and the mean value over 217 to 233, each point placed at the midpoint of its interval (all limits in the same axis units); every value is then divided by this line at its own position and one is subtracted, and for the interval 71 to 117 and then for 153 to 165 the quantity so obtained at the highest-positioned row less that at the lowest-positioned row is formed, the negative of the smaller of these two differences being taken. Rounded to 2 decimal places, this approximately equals 0.10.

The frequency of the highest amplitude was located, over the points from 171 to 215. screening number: 208.0 Hz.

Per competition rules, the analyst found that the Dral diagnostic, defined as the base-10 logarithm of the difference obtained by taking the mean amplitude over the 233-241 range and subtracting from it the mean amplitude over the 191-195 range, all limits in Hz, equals 0.32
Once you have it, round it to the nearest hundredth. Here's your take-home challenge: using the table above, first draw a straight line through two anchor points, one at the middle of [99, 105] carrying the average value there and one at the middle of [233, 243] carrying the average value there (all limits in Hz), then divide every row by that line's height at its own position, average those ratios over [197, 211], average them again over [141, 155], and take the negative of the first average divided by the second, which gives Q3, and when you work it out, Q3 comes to -0.98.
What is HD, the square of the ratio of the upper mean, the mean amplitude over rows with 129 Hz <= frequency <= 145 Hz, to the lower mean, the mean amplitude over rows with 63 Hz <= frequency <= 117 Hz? 0.61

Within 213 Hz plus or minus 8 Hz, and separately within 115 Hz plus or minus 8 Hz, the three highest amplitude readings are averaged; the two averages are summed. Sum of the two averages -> 182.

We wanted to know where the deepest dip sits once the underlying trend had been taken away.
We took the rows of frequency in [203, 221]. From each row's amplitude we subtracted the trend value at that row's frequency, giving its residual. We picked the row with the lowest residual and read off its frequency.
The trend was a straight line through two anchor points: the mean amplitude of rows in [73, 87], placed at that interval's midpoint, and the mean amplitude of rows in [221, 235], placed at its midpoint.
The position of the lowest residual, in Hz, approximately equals 220.0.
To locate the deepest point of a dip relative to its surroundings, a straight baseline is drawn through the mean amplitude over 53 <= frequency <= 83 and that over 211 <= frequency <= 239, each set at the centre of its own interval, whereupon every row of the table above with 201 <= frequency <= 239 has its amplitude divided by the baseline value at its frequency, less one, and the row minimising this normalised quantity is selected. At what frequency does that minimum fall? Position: 202.0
